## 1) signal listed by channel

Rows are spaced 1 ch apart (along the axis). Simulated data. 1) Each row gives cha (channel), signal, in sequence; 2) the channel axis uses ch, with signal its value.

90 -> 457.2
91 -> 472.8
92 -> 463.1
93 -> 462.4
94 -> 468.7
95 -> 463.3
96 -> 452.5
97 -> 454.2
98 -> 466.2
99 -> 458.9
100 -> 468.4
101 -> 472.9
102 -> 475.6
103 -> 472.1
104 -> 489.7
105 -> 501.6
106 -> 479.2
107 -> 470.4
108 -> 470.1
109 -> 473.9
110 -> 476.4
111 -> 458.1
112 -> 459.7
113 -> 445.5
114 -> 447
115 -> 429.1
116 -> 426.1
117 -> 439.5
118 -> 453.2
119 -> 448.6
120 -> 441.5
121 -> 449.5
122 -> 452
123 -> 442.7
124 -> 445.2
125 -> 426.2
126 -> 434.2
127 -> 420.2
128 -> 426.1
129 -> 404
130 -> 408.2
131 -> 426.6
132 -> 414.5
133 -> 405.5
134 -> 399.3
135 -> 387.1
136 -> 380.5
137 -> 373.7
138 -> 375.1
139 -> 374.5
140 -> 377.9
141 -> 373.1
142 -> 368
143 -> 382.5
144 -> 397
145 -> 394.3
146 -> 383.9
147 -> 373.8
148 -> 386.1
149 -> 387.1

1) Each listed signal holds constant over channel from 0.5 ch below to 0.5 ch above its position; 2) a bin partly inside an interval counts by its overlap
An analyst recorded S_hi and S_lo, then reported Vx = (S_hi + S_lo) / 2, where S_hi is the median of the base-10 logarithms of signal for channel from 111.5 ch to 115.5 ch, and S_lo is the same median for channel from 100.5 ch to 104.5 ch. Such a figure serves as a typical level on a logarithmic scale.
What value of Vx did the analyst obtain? 2.66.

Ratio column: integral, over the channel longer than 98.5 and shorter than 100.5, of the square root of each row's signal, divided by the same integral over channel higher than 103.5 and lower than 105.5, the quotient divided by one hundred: 0.0097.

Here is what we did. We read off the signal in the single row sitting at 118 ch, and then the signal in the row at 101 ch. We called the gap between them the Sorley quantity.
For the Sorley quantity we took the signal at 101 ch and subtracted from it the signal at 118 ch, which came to 20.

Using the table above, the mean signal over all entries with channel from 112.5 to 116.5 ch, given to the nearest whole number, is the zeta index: 437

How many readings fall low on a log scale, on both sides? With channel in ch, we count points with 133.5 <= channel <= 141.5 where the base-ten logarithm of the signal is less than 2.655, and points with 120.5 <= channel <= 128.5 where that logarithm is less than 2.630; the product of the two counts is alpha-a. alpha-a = 24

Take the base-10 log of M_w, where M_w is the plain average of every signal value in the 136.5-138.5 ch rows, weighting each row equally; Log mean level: 2.57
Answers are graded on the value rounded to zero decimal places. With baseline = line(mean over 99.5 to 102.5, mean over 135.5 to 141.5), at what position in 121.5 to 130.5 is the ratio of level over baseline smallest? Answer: 129 ch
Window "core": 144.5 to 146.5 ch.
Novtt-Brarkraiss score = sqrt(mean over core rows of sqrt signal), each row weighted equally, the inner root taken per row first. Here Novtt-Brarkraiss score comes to 4.44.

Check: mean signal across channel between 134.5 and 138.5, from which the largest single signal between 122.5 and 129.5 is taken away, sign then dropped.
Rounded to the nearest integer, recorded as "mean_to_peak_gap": 66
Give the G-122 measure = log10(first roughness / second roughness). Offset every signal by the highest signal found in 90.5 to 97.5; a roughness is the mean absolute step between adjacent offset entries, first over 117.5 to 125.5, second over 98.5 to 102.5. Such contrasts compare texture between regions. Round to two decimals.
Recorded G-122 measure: 0.13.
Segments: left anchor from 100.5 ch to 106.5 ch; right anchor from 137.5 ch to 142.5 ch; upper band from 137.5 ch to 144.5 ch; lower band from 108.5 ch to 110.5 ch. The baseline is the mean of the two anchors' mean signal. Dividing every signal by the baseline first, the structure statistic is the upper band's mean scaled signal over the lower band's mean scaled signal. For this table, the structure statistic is 0.80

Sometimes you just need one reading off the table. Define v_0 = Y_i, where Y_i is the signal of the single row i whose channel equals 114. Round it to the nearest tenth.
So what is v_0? 447.0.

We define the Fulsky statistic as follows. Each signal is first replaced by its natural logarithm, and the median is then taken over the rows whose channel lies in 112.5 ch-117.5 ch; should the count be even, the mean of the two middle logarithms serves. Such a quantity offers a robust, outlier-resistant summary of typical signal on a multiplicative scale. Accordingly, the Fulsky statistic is 6.086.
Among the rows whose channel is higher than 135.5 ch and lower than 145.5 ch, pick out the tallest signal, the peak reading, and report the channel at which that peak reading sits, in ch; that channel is 144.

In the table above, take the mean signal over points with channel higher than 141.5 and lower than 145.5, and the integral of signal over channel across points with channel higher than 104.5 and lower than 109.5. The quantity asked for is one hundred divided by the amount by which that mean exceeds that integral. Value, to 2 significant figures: -0.050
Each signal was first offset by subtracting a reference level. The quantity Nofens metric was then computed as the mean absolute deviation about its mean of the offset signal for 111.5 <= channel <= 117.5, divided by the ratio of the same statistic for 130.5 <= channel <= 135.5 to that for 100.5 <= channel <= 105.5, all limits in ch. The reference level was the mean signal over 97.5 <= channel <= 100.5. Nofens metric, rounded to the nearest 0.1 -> 9.1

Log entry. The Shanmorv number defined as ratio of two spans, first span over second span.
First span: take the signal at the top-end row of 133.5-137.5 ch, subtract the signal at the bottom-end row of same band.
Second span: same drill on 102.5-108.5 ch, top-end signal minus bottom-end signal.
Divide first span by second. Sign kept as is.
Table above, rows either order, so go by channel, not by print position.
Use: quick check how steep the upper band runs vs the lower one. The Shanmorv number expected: 12.8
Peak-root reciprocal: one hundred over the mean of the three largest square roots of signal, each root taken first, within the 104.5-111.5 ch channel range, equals 4.54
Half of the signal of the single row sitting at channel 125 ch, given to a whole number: 213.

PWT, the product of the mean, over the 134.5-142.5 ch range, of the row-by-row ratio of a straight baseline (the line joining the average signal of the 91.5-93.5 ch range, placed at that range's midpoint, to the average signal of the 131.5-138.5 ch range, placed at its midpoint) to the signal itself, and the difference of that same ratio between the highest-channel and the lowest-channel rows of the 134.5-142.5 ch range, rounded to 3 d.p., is 0.021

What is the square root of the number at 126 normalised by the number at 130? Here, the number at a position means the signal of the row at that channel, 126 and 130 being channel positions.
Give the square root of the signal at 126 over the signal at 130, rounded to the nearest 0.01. 1.03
